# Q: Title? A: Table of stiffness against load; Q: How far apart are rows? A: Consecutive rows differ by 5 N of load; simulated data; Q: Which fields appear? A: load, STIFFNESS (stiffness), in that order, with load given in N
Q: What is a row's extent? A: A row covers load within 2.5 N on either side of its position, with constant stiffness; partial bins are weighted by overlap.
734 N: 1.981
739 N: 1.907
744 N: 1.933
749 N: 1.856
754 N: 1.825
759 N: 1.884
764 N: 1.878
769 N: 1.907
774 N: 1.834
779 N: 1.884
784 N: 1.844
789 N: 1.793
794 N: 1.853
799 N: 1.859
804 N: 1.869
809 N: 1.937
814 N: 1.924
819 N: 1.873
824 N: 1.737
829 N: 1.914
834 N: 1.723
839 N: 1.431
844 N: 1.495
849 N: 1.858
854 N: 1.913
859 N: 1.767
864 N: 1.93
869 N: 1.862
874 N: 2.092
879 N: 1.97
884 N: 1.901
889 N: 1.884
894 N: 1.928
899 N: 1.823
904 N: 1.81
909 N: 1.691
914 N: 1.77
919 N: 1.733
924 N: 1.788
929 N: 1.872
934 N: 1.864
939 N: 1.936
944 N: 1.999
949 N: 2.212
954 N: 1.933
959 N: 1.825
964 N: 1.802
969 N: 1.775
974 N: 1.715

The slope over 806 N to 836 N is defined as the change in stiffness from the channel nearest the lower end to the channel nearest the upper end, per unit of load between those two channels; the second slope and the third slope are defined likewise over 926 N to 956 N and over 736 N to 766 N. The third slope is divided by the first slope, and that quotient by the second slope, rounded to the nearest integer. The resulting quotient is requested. 56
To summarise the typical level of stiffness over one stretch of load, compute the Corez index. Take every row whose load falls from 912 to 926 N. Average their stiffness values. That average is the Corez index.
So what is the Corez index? 1.76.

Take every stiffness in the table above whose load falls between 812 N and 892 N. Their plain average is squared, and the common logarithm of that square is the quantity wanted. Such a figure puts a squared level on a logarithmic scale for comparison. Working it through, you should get 0.525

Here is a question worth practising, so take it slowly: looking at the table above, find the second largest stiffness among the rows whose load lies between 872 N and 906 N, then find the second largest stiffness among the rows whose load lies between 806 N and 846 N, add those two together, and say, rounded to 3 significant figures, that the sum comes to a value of 3.89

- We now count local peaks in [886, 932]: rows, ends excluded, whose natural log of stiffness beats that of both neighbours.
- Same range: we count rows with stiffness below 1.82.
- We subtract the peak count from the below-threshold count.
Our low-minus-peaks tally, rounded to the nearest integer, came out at 3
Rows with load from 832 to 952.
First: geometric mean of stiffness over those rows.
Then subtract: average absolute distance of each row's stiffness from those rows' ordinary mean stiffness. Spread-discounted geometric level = 1.72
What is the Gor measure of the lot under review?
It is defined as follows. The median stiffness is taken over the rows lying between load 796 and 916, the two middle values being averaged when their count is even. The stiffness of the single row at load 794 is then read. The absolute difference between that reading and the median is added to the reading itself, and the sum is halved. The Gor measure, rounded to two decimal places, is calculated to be 0.93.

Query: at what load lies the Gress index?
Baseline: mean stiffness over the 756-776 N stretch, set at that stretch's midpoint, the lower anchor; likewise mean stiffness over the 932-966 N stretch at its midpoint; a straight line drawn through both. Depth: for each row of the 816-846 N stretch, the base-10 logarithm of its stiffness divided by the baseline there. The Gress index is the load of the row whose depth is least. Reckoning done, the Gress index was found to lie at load 839 N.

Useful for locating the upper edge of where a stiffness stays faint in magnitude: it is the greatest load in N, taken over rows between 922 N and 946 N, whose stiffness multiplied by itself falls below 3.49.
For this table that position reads 934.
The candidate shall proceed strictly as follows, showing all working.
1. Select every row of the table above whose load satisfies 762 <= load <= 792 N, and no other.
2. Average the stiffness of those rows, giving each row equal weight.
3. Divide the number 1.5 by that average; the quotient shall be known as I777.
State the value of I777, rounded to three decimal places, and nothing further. 0.808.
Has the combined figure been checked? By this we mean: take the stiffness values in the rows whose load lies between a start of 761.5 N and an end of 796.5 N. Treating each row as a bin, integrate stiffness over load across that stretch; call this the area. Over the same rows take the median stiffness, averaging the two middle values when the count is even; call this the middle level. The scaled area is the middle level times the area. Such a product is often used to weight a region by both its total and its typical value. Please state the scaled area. 120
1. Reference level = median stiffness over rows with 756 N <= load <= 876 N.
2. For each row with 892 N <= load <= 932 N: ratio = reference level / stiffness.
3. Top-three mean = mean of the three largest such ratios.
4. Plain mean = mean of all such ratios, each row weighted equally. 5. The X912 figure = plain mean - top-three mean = -0.041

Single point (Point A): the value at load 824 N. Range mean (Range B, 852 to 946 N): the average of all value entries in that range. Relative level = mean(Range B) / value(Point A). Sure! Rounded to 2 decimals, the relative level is 1.08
